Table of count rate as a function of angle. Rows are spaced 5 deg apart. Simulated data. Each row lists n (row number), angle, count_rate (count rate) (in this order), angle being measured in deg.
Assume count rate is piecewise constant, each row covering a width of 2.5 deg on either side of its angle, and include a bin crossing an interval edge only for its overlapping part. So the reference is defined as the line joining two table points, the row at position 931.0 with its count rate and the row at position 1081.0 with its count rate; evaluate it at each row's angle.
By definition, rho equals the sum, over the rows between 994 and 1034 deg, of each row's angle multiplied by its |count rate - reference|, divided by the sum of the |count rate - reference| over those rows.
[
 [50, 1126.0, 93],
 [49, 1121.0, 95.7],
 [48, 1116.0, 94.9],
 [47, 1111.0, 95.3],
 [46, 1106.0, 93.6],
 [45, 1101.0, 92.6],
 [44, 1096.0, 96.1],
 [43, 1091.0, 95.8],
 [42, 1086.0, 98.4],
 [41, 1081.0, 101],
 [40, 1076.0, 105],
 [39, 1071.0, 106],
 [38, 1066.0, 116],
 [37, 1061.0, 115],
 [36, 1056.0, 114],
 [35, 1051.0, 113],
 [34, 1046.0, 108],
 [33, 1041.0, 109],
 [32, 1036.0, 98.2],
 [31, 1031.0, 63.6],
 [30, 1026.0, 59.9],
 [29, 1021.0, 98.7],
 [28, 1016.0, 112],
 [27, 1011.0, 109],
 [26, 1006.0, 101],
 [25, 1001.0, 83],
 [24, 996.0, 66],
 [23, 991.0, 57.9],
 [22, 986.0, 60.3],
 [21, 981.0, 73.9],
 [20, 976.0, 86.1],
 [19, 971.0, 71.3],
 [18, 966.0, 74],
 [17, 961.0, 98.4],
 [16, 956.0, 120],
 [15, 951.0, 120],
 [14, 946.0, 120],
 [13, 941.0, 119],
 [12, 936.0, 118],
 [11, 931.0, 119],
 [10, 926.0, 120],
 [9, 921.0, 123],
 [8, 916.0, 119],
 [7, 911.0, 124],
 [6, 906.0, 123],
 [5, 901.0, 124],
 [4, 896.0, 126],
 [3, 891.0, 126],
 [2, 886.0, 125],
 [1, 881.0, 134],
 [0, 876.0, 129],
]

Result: 1014.7 deg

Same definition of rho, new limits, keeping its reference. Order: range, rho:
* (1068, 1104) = 1088.2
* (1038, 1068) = 1057.5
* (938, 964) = 956.8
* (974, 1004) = 988.7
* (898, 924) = 912.9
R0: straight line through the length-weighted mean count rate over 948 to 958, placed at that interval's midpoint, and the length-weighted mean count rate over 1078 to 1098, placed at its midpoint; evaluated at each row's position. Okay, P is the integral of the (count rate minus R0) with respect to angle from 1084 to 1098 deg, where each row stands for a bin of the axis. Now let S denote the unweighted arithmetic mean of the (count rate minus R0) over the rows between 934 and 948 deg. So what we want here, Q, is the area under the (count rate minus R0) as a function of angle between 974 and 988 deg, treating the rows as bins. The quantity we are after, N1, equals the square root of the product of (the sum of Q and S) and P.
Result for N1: 83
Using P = -12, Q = -588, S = -3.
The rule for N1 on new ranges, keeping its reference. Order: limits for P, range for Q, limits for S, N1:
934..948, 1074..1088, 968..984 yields 18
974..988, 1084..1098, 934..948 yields 92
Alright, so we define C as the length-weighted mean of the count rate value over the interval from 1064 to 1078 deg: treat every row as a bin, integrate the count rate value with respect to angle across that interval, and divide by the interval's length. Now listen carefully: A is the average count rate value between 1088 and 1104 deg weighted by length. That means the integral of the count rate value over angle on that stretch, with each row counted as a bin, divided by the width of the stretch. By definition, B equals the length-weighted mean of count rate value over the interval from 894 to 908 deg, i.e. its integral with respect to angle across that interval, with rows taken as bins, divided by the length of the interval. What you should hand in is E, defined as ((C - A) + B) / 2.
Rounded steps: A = 95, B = 124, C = 109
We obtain 69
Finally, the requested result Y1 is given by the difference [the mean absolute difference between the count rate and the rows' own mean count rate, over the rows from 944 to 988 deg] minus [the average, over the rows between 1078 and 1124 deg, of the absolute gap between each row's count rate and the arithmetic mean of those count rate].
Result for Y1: 19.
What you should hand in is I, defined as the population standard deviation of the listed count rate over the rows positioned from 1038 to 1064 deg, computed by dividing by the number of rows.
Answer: 3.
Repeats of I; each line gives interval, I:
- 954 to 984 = 17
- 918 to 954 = 1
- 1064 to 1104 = 7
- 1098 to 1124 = 1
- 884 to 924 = 2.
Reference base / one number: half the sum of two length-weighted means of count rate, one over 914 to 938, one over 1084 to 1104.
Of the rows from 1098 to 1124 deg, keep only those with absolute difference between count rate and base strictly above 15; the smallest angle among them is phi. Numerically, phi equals 1101.0 deg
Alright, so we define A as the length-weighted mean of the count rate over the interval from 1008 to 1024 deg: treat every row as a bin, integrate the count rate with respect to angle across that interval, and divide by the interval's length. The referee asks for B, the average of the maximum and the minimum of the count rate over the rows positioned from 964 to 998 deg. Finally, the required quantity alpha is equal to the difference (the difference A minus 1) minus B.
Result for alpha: 32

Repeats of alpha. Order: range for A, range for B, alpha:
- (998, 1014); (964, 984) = 17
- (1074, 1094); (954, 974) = 3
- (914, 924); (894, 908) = -4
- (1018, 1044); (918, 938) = -35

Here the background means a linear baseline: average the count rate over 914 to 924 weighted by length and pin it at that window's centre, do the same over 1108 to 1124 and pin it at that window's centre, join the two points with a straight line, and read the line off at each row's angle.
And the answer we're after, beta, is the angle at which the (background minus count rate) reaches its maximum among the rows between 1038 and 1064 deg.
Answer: 1046.0 deg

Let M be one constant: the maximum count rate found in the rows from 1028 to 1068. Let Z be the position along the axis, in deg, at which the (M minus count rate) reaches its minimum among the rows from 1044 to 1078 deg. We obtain 1066.0 deg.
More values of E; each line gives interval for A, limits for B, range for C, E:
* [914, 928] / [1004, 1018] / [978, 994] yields 26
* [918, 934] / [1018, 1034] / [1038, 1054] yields 33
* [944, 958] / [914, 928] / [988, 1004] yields 35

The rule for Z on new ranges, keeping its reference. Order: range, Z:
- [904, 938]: 911.0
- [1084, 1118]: 1086.0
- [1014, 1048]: 1016.0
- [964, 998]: 976.0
